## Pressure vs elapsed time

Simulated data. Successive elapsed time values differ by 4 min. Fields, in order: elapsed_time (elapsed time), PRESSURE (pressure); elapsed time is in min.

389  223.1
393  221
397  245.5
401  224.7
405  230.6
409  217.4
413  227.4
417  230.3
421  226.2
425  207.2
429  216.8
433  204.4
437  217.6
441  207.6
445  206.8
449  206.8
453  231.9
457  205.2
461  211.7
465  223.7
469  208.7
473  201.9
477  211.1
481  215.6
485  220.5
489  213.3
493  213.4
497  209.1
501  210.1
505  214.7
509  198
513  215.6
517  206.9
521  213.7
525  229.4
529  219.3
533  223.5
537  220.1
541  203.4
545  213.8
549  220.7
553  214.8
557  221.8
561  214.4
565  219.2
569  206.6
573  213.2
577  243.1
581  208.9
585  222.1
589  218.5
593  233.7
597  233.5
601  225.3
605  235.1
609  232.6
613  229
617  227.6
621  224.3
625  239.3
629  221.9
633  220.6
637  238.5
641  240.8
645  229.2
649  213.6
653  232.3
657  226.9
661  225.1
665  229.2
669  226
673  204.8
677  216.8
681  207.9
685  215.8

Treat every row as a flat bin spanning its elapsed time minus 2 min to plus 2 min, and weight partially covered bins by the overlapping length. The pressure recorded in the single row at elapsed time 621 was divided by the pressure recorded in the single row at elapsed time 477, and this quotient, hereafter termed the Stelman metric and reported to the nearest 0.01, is 1.06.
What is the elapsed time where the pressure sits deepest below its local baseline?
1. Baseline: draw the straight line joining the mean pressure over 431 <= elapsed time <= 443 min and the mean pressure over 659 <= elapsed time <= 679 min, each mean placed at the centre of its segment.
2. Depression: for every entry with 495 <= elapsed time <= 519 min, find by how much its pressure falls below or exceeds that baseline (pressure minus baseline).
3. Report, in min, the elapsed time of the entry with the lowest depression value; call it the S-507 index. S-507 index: 509 min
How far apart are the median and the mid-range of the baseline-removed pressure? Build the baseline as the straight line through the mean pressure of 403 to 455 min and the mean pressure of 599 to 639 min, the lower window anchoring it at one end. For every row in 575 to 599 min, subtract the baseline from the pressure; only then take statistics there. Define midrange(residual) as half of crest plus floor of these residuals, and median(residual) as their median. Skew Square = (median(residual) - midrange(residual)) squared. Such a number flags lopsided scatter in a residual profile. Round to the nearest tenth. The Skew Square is 1.1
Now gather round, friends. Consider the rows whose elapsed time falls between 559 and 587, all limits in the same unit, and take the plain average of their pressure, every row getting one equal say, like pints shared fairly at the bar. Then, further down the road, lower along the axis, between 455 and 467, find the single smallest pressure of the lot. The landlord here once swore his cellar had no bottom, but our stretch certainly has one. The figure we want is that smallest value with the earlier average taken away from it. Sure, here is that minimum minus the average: -13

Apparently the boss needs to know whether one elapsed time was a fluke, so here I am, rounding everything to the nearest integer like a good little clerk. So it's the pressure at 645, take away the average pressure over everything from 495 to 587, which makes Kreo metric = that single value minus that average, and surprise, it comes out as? 13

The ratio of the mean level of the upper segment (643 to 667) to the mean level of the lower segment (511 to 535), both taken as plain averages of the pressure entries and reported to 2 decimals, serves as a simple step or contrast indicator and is 1.04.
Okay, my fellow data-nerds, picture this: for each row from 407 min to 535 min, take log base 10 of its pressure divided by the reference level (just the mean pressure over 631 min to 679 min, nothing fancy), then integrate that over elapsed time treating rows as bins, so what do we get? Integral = -2.8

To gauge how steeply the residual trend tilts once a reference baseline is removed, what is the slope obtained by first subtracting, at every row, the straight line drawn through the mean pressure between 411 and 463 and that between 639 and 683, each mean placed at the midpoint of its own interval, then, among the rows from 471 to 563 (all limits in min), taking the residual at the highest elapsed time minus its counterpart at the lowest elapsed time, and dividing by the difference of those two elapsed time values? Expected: 0.1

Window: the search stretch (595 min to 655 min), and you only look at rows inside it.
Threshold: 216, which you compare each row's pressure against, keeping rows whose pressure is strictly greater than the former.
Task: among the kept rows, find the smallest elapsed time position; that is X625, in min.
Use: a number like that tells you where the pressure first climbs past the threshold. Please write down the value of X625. 597 min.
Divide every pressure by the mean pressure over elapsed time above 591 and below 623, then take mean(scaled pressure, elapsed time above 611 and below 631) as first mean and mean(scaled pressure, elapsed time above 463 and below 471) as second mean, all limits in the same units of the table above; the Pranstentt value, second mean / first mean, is 0.947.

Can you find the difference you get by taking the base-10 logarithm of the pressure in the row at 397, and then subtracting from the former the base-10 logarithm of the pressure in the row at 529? 0.049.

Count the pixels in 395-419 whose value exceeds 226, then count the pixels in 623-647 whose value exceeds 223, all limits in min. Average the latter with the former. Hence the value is 4.0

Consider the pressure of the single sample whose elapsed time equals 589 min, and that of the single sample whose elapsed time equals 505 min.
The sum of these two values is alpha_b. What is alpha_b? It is 433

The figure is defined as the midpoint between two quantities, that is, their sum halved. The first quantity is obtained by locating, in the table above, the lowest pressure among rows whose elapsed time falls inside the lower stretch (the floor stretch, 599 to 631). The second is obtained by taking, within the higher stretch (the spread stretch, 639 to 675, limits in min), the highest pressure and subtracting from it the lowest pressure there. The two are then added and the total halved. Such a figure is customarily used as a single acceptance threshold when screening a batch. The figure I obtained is 129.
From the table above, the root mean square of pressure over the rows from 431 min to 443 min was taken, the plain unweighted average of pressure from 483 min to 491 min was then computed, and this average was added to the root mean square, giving 427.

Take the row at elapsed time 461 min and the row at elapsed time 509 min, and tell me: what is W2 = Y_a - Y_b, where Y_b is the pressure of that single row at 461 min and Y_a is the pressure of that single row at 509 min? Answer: -14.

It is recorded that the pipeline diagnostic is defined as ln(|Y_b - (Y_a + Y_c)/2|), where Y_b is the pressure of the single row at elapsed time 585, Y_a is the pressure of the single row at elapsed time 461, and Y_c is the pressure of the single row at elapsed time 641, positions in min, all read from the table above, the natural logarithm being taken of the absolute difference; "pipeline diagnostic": 1.4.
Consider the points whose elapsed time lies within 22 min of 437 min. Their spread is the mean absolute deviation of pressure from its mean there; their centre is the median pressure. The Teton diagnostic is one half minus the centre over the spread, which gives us -22.5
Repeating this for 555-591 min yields -30.6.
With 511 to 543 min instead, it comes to -32.5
